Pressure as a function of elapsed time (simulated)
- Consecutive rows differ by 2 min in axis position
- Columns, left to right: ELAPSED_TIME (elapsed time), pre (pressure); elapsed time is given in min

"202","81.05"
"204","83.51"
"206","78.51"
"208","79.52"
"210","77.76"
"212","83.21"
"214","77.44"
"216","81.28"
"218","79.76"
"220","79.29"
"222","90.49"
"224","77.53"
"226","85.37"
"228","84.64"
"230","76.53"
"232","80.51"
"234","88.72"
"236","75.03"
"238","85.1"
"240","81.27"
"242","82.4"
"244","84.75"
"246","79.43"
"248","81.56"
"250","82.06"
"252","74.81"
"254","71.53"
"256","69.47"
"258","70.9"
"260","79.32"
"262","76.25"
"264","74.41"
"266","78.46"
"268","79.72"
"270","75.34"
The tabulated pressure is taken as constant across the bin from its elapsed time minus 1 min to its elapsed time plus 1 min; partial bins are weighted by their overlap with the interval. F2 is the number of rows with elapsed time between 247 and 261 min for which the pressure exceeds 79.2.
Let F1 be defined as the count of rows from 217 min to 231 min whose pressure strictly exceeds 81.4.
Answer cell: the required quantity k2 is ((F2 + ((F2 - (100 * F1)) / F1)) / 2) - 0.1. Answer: -48.1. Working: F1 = 3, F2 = 3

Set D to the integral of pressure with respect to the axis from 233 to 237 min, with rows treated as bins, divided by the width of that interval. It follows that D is 82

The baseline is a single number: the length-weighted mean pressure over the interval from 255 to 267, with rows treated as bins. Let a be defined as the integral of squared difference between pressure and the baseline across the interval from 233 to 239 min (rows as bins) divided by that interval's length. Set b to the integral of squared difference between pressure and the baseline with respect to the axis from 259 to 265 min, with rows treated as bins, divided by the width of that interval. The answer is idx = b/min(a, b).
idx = 1.0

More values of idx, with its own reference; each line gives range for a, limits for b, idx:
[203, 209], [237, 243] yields 1.8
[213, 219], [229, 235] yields 3.1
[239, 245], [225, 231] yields 1.1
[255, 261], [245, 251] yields 1.9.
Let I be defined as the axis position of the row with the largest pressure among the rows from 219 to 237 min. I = 222 min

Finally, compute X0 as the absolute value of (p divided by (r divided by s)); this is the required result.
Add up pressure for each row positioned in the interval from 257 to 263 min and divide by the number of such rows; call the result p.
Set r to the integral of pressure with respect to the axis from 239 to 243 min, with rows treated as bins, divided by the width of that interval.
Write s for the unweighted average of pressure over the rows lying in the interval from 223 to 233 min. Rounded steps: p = 75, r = 81.8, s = 80.9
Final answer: 74.6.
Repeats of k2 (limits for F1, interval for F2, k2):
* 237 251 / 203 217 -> -47.7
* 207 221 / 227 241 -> -45.1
